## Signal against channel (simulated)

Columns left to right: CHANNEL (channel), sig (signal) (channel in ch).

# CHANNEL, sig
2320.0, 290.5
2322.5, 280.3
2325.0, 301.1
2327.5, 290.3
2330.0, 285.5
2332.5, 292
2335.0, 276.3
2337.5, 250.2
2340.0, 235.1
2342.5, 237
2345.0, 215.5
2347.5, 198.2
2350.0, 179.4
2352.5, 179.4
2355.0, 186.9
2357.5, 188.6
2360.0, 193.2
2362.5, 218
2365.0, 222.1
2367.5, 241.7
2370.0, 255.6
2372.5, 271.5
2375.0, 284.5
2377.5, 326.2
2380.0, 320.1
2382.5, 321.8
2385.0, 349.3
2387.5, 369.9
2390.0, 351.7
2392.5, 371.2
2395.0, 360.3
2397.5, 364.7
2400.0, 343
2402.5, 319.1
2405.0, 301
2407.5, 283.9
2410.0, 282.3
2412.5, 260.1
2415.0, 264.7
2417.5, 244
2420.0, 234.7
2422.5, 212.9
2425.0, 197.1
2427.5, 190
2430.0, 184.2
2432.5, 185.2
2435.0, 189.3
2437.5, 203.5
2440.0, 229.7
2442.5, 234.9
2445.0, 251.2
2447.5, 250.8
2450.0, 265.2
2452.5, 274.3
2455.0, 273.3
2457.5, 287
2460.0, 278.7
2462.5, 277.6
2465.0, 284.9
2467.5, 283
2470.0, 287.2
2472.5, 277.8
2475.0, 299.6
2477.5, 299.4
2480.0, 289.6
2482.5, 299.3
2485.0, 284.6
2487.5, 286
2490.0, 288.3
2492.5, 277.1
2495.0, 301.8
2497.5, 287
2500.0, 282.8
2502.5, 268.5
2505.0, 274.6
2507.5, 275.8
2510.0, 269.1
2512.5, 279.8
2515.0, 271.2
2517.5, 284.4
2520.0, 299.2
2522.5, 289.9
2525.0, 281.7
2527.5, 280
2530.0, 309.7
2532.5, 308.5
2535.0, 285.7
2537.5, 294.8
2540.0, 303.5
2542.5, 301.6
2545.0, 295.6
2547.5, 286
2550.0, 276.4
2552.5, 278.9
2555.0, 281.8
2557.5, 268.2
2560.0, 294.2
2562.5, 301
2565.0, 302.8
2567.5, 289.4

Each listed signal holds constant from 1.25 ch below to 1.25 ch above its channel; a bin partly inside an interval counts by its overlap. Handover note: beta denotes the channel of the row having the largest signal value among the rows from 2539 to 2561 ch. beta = 2540.0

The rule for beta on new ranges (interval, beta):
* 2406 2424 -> 2407.5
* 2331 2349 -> 2332.5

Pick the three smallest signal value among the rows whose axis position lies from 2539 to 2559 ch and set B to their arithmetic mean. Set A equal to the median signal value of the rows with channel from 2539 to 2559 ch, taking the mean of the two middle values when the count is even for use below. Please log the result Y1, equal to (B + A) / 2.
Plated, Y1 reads 279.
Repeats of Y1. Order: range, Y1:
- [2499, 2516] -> 272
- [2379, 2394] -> 340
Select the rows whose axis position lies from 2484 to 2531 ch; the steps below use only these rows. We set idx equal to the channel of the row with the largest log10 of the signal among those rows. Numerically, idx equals 2530.0 ch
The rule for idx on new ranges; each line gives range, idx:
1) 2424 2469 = 2457.5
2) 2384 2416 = 2392.5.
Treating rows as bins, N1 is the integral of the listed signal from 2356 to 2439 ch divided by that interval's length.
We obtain 269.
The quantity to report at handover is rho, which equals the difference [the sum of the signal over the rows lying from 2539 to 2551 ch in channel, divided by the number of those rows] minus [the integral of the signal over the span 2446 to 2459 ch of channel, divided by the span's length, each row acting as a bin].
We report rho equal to 23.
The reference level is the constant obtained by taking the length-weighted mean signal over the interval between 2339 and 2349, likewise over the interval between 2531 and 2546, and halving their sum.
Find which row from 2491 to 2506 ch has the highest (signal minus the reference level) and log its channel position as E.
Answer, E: 2495.0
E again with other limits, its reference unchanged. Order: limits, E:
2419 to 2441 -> 2420.0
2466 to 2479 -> 2475.0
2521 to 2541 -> 2530.0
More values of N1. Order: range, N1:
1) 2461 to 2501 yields 288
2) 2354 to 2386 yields 260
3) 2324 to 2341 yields 276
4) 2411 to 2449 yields 223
